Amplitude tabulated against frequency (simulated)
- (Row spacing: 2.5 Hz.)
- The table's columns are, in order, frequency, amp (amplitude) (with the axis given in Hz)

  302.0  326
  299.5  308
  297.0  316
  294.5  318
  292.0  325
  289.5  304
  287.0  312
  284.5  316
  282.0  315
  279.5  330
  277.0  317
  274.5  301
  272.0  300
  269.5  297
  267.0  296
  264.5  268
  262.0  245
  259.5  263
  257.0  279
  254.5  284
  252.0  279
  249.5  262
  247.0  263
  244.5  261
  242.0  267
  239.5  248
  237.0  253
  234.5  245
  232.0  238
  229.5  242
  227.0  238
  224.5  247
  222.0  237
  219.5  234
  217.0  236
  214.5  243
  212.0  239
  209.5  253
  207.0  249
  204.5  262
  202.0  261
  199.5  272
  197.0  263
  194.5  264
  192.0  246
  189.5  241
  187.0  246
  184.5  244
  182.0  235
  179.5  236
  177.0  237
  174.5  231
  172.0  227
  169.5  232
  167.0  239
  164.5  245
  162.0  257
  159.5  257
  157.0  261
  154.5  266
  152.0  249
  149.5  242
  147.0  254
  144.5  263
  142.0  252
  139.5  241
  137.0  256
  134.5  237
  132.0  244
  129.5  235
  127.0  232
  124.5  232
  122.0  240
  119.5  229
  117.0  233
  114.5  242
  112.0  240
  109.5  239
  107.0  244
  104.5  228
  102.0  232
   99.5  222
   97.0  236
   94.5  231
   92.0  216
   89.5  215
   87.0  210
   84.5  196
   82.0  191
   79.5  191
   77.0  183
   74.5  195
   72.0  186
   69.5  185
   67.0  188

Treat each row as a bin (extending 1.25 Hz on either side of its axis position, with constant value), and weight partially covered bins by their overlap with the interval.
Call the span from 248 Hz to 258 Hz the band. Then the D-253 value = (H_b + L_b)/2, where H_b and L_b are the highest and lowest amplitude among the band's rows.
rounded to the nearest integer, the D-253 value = 273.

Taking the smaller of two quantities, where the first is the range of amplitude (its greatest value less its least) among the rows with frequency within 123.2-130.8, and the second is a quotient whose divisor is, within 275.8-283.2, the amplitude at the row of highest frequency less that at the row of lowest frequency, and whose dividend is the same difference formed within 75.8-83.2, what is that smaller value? -4.0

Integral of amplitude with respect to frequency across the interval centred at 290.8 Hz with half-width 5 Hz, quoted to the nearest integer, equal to 3148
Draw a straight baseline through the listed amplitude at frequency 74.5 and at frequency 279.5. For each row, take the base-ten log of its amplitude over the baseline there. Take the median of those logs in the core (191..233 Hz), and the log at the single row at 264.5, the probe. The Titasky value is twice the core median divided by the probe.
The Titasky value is 1.9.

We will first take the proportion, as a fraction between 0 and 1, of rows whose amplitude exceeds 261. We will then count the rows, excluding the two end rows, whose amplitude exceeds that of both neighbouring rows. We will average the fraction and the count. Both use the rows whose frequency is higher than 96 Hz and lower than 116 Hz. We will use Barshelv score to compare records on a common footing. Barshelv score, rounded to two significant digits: 1.0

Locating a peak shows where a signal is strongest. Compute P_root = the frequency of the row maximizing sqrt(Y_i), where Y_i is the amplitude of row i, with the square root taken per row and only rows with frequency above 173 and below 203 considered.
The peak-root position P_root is 199.5 Hz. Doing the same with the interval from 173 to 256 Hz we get 254.5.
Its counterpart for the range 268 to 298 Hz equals 279.5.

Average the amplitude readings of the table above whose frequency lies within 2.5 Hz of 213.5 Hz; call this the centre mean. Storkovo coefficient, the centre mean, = 241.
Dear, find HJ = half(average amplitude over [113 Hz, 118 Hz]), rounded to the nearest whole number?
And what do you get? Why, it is 119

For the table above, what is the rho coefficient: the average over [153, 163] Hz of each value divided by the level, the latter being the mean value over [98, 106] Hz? 1.14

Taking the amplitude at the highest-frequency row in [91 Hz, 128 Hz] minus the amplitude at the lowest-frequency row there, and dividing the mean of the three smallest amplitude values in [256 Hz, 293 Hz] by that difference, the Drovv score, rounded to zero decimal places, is 16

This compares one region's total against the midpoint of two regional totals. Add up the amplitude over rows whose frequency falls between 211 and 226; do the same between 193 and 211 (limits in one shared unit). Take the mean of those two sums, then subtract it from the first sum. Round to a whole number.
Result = -194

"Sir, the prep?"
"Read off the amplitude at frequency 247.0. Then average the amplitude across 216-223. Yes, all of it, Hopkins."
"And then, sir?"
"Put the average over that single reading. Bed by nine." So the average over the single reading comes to 0.90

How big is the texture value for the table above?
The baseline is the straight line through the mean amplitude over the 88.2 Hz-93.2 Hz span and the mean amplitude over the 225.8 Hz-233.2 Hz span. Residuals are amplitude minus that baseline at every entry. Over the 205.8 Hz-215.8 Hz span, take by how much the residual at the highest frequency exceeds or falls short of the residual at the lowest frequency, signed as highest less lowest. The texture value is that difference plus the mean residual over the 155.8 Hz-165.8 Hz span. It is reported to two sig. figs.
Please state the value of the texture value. 20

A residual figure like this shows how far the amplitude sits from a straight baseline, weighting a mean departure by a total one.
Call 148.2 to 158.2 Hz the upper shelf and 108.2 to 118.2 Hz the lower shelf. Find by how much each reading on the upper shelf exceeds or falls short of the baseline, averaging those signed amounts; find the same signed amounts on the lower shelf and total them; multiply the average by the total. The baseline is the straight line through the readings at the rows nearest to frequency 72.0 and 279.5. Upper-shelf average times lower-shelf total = 1157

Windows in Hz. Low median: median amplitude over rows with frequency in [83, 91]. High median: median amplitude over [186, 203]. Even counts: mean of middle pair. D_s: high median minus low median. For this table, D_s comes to 51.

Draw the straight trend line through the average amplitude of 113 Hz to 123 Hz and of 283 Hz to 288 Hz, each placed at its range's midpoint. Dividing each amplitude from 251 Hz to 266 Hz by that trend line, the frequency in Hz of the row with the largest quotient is 254.5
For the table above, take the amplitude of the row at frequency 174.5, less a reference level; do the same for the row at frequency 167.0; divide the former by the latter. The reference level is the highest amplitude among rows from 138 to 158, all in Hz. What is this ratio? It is 1.30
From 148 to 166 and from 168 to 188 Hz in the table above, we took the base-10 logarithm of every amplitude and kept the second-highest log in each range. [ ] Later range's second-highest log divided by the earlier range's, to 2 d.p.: 0.99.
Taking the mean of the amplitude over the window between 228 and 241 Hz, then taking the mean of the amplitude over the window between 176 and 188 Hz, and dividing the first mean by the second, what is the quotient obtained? 1.02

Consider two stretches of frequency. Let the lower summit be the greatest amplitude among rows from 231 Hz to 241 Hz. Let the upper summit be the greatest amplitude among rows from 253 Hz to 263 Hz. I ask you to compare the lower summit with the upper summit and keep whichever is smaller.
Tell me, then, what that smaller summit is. 253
